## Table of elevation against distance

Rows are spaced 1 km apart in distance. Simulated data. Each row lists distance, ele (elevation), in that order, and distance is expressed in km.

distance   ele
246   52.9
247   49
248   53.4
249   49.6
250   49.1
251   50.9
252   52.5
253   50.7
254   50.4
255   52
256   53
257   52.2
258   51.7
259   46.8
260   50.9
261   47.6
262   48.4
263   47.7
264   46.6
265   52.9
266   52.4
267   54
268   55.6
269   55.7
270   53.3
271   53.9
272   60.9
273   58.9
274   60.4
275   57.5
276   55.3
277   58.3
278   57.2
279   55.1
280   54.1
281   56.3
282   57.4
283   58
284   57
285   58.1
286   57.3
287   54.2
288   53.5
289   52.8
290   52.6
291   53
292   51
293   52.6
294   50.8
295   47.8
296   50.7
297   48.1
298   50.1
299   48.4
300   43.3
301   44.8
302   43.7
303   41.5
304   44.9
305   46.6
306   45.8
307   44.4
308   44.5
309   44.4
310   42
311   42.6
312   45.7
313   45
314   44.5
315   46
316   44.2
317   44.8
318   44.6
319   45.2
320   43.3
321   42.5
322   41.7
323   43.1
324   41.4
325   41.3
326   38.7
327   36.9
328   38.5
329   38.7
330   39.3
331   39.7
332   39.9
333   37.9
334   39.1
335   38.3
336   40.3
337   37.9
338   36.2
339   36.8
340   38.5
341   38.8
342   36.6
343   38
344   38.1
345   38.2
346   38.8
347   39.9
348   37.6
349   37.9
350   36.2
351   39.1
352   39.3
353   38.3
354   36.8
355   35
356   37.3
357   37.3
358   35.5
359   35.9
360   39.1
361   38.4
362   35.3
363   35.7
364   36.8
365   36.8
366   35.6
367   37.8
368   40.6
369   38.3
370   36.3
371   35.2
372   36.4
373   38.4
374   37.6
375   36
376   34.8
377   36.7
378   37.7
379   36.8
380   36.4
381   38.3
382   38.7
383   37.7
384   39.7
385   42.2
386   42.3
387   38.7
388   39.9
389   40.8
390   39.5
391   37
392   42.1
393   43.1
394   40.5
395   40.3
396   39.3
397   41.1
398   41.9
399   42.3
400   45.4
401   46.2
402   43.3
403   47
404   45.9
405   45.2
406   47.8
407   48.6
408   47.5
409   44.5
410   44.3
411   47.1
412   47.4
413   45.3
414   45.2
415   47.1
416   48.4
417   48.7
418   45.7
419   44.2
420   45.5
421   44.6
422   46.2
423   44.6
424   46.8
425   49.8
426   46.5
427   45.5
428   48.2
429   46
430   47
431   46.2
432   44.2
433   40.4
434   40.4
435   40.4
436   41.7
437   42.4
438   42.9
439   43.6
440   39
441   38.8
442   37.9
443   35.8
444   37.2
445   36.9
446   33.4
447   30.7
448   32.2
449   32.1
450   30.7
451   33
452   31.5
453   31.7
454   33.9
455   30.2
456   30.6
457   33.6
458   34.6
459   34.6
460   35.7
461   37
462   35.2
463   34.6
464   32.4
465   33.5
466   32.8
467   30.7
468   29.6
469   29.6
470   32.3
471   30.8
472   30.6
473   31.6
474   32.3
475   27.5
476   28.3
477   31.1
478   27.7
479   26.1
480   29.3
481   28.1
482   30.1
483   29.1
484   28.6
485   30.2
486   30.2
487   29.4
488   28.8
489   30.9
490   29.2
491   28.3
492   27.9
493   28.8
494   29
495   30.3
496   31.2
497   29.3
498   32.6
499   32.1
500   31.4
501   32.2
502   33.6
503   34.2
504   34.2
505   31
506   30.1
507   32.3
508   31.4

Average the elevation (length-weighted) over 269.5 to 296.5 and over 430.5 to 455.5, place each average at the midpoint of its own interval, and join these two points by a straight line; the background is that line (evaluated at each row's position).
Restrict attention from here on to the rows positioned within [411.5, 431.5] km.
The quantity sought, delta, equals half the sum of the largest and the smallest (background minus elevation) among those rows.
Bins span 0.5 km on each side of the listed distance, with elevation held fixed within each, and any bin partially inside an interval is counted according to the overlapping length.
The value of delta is -8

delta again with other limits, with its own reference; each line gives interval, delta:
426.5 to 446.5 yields -3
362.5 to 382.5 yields 8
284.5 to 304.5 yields 4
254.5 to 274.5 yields 3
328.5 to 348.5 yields 10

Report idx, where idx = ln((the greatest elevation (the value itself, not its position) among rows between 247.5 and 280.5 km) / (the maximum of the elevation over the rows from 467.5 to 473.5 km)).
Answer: 0.6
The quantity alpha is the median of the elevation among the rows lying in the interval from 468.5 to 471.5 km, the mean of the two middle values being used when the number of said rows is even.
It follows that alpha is 31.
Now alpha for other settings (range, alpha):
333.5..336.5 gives 39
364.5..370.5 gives 37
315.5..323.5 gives 44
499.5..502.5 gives 32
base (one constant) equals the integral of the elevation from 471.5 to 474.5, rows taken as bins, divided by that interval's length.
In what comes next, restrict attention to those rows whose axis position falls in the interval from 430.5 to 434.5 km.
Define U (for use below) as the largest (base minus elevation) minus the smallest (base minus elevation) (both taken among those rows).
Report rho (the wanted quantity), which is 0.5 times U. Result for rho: 2.9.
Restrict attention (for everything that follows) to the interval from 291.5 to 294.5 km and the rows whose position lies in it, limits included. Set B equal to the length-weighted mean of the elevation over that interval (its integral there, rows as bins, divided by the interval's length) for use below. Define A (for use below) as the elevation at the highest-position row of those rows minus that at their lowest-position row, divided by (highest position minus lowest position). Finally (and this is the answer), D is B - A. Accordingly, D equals 52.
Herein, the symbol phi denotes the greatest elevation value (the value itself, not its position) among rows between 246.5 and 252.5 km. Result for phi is 53.4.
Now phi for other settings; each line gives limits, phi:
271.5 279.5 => 60.9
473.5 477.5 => 32.3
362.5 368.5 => 40.6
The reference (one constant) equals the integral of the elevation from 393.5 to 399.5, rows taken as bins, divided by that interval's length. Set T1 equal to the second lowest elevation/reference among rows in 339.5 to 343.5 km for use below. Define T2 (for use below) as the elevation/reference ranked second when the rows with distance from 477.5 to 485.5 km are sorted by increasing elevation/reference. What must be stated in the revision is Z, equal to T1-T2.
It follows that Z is 0.25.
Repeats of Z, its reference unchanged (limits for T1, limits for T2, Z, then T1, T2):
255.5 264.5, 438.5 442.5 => 0.20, 1.1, 0.95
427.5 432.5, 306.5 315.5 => 0.08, 1.1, 1.04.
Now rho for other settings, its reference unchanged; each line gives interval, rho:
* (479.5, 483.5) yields 1.0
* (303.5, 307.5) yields 1.1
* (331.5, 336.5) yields 1.2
